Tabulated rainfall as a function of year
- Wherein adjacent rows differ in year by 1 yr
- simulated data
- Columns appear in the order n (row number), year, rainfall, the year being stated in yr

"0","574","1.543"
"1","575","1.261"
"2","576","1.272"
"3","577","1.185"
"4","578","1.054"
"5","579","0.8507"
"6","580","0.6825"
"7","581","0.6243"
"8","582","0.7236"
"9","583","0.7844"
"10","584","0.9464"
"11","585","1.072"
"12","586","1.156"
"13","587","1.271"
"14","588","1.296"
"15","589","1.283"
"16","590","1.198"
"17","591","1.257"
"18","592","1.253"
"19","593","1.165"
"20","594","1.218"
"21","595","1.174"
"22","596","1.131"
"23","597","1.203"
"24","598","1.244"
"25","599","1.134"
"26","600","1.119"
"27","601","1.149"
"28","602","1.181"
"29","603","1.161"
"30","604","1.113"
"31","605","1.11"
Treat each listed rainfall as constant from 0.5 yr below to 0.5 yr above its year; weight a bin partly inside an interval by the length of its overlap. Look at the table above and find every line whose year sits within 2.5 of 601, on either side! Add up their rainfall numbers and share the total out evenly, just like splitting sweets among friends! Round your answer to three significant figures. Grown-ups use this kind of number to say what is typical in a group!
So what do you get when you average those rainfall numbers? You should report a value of 1.15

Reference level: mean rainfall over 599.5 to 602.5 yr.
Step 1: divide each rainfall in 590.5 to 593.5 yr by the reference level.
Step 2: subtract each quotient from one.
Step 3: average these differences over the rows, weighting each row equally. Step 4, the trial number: -0.066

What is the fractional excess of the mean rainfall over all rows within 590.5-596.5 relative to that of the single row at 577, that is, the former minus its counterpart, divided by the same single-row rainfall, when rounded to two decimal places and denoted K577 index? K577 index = 0.01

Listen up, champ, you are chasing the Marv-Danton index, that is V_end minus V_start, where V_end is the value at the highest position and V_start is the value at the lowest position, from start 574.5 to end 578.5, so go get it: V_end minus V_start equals -0.21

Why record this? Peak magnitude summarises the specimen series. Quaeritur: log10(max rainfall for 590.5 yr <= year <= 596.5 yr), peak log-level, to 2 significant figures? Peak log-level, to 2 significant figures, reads 0.099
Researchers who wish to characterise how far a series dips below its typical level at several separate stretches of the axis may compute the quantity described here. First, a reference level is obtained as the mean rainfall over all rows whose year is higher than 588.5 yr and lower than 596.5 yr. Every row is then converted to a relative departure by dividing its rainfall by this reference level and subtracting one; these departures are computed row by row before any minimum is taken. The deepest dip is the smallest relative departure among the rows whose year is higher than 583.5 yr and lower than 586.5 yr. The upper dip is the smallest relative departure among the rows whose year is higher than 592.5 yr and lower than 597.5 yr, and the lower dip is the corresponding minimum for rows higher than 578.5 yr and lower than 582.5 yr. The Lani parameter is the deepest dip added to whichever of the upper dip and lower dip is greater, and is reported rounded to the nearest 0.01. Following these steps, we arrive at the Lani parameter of -0.28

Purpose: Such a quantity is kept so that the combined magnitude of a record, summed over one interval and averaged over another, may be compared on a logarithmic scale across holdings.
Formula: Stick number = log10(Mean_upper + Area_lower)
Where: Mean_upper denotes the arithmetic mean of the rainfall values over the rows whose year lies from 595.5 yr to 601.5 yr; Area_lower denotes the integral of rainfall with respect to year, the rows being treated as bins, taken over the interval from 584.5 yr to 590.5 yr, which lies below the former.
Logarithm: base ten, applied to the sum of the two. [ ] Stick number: 0.926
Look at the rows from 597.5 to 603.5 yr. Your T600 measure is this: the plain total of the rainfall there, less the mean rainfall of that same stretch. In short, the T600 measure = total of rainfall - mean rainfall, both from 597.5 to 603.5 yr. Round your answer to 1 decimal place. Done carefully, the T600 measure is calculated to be 5.8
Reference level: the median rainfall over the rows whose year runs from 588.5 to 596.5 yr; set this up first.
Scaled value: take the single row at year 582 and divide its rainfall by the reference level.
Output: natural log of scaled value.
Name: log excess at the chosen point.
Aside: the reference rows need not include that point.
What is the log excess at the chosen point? -0.51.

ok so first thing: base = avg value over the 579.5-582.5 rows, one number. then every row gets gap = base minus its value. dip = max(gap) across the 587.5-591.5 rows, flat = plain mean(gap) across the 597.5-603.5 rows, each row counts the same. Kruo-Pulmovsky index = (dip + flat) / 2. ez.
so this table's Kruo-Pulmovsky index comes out -0.50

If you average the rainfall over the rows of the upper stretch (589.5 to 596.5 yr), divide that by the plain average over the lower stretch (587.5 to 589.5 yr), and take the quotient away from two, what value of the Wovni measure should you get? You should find 1.07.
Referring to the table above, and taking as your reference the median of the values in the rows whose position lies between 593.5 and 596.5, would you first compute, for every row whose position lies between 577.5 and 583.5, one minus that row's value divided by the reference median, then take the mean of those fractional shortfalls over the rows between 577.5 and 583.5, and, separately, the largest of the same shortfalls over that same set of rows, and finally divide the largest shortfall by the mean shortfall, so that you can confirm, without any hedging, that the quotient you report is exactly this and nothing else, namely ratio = 1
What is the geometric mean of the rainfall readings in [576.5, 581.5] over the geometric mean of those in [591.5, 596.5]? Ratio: 0.72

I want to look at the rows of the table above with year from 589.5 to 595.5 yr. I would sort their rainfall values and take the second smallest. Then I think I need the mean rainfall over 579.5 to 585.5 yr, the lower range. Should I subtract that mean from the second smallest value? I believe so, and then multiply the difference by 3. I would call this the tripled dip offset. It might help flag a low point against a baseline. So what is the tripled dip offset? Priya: 1.11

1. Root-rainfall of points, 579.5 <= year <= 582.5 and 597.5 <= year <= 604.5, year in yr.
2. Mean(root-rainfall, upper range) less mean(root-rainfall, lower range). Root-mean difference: 0.25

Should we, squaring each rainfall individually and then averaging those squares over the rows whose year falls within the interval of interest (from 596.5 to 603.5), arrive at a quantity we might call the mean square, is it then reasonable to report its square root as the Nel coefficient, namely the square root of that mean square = 1.17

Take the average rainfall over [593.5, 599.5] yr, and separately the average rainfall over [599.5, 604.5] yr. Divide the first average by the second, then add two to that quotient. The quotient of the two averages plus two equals 3.03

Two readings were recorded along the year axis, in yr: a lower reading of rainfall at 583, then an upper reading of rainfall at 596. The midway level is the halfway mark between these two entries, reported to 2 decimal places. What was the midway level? 0.96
